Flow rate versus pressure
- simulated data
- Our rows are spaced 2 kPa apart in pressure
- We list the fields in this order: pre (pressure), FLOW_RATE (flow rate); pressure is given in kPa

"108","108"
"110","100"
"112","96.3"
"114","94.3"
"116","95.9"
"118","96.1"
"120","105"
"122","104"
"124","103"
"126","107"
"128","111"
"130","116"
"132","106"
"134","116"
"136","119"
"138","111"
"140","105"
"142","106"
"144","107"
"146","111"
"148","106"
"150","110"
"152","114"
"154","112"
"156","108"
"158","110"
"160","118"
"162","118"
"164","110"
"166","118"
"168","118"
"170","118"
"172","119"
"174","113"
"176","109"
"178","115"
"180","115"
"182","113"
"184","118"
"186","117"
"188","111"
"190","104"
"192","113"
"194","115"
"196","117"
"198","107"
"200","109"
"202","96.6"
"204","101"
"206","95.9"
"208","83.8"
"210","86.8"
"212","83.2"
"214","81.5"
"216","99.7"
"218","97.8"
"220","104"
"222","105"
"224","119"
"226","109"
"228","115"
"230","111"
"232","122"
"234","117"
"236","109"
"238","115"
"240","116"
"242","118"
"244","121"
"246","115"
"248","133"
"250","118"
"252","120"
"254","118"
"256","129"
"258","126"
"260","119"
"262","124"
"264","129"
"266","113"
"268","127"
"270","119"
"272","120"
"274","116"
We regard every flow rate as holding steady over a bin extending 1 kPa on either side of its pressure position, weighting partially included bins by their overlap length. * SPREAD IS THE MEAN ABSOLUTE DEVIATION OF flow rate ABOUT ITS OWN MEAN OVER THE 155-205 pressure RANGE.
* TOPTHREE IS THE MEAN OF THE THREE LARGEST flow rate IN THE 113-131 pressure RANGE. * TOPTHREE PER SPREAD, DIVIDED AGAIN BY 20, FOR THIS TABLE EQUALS 1.19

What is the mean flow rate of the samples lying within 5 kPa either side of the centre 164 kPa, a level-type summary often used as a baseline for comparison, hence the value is 116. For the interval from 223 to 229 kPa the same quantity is 114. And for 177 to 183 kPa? 114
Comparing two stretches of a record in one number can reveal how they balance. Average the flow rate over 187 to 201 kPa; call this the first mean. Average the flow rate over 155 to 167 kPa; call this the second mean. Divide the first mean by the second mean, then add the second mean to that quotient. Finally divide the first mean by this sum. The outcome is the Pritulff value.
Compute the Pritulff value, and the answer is 0.97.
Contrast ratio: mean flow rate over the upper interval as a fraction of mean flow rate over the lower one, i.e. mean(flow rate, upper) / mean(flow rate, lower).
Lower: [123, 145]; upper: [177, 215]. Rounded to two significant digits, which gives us 0.95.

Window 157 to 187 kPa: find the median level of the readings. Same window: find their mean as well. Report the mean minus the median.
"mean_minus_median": -1.7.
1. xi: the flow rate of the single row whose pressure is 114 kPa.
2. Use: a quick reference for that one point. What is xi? 94.3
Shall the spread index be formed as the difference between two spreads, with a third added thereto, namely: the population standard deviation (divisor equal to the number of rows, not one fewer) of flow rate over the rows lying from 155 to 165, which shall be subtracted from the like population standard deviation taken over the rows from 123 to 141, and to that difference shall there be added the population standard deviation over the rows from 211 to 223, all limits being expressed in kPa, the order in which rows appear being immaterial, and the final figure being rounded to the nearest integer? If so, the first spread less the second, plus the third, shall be 10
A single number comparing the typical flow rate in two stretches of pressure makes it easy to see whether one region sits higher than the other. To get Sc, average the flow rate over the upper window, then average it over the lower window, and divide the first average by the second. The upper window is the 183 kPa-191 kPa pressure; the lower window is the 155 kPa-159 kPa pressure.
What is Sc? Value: 1.03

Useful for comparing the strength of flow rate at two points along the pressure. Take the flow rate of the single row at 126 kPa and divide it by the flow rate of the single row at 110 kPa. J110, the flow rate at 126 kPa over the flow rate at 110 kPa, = 1.07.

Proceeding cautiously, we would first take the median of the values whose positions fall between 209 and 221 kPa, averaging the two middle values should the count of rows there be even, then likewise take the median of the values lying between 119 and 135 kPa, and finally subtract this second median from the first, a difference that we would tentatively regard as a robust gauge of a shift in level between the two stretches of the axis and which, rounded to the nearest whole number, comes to -14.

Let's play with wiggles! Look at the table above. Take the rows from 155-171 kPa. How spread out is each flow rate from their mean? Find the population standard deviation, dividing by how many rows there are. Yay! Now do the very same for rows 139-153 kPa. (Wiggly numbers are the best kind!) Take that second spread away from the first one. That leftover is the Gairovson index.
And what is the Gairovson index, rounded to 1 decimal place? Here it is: 1.2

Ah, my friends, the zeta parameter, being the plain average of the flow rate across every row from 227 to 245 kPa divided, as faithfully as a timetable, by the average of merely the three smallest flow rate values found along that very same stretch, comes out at 1.04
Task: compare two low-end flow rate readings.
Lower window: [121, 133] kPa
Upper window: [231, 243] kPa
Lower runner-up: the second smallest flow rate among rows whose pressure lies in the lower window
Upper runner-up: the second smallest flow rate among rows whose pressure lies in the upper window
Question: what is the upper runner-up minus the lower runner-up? 11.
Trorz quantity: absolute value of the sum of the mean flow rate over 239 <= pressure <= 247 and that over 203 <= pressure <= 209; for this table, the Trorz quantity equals 211.1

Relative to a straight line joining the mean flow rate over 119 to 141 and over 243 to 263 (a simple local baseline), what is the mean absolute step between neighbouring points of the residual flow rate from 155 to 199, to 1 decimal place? 4.2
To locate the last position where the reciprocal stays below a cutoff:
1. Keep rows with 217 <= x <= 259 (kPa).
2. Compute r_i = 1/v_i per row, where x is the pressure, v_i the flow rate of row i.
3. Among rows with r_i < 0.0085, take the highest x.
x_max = 258 kPa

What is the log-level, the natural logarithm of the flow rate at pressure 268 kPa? 4.84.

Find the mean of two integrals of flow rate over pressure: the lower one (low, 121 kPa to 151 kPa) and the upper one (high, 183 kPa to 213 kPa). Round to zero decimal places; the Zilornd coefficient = 3196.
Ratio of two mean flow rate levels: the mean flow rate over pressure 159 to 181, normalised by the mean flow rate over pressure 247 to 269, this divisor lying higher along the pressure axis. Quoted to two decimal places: 0.94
